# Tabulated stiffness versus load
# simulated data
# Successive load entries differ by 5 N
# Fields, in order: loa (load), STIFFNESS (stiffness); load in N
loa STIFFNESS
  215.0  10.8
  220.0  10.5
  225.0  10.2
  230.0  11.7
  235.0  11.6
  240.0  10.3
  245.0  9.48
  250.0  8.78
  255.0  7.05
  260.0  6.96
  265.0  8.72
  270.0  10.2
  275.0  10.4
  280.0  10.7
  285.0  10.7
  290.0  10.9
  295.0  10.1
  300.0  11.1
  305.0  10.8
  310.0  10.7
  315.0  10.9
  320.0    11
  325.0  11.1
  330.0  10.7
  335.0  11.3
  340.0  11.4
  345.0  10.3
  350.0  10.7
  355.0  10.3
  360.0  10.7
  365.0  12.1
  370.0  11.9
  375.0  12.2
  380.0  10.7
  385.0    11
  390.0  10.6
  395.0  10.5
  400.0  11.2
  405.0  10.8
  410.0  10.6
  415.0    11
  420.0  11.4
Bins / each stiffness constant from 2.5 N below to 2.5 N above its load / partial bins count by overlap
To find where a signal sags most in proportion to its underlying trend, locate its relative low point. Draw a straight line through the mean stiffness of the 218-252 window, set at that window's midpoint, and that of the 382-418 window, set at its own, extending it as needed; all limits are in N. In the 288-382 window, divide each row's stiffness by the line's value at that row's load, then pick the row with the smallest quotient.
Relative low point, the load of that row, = 295.0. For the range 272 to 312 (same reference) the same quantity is 295.0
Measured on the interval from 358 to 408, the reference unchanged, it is 395.0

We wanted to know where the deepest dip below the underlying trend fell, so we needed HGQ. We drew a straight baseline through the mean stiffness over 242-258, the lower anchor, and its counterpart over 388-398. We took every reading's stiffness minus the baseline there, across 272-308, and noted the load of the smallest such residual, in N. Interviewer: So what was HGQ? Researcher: 295.0 N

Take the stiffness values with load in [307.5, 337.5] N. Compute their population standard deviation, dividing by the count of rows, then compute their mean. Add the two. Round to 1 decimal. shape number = 11.2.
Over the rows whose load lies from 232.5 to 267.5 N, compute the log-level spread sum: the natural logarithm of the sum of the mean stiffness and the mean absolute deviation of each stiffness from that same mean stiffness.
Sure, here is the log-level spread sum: 2.33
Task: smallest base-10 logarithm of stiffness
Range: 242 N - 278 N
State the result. 0.843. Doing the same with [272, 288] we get 1.017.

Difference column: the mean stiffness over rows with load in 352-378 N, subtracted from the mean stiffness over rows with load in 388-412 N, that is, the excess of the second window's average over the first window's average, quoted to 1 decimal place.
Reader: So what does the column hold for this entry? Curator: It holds -0.7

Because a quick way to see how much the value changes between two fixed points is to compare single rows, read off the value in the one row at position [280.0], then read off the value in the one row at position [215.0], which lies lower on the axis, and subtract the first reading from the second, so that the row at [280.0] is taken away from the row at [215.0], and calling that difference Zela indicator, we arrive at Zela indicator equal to 0.1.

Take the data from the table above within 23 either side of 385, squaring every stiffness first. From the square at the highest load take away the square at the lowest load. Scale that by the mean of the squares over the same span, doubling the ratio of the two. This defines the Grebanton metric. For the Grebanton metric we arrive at -0.47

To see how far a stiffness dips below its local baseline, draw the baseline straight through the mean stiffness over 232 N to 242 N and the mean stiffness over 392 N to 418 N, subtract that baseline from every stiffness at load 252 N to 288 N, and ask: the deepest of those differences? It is -4.0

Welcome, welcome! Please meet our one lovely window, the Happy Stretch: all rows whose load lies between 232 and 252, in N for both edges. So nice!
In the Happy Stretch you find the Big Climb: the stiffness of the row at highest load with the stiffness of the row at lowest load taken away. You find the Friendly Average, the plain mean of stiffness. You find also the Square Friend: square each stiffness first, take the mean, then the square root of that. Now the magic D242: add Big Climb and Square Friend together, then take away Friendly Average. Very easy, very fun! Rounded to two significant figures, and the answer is -2.8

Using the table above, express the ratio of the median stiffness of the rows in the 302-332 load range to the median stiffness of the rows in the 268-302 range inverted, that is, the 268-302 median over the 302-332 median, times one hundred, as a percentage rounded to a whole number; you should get 99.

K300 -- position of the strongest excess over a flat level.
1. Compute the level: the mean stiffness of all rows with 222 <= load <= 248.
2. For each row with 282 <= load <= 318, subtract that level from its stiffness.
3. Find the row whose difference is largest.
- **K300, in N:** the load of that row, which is 300.0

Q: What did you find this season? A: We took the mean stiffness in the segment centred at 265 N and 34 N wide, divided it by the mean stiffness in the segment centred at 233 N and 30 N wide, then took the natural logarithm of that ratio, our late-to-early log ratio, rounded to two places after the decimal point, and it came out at -0.17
